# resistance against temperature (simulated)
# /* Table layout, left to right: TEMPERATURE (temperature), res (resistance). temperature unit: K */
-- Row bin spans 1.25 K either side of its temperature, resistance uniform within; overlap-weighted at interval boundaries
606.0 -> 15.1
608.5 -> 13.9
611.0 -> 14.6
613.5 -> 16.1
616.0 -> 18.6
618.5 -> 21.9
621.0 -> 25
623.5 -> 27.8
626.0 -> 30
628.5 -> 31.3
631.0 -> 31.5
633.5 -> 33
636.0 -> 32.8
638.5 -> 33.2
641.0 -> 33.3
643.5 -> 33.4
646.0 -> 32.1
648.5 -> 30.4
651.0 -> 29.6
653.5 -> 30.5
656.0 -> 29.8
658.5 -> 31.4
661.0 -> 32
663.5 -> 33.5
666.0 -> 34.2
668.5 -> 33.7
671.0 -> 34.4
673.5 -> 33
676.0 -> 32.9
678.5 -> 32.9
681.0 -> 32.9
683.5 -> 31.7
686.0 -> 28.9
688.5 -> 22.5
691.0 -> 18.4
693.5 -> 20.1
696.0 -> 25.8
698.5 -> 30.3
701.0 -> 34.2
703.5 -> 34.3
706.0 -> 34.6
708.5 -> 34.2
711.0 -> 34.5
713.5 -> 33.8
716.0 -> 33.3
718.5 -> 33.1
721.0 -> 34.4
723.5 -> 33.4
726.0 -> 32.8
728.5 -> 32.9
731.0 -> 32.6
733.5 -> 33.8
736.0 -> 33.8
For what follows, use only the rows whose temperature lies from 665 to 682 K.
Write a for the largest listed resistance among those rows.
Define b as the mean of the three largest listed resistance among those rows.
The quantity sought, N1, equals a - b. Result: 0.3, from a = 34.4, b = 34.1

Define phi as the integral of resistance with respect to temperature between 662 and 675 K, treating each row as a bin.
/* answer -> 438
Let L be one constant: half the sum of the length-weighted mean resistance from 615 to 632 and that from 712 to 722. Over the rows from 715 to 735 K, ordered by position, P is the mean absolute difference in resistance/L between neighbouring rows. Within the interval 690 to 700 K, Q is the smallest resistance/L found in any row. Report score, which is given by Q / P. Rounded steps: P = 0.022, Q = 0.61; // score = 27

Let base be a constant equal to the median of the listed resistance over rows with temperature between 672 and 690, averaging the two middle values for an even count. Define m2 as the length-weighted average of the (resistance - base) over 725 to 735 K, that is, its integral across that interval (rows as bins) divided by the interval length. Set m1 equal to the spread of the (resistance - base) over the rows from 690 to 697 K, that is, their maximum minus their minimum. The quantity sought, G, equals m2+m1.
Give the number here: 8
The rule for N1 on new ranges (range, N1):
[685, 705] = 1.4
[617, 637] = 0.6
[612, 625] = 2.9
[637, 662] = 0.1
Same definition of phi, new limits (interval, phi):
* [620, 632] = 350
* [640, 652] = 381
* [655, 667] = 386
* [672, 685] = 424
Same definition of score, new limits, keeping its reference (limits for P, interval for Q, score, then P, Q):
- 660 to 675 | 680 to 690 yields 23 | 0.032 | 0.75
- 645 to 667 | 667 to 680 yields 31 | 0.035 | 1.09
